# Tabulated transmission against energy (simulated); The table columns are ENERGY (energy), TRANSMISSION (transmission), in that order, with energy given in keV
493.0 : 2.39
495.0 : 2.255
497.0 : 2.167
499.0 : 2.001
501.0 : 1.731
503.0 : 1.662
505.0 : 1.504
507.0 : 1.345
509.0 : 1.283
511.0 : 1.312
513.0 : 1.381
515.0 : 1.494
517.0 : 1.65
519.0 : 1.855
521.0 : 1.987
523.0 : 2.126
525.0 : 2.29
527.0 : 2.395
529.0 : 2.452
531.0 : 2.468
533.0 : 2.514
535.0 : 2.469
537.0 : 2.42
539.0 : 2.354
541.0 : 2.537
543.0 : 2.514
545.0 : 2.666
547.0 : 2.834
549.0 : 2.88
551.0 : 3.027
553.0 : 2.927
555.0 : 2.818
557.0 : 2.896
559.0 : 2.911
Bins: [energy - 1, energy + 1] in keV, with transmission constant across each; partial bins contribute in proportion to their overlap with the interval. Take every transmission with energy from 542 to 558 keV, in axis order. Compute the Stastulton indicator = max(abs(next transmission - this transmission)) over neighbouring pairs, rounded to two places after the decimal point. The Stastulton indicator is 0.17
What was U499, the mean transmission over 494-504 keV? 1.96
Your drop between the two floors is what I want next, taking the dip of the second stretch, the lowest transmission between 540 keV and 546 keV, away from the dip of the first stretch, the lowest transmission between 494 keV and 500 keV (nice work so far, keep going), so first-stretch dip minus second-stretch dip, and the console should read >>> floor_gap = -0.5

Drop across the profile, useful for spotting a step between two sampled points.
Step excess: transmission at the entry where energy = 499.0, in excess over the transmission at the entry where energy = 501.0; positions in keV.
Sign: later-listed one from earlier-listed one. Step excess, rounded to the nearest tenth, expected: 0.3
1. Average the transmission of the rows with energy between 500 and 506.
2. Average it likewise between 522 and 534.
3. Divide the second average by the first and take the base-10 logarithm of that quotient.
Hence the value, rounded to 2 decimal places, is 0.16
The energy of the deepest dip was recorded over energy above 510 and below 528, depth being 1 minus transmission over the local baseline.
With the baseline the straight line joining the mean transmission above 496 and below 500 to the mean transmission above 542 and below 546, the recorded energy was 511.0 keV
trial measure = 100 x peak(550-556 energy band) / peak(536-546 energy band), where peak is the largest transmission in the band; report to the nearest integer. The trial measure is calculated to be 114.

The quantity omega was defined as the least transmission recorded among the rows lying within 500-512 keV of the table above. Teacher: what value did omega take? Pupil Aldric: 1.283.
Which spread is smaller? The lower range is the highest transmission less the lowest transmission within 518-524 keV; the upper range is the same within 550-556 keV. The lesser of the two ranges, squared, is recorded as 0.044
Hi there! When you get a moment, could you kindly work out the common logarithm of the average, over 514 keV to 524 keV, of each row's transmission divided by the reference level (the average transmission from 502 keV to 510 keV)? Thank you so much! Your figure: 0.1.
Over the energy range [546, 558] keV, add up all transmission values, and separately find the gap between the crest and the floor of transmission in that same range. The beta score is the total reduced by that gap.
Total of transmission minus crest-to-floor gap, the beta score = 17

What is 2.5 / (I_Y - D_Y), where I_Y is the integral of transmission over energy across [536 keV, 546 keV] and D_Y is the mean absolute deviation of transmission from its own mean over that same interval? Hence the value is 0.10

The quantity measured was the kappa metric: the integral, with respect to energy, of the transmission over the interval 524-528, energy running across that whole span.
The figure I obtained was 9.4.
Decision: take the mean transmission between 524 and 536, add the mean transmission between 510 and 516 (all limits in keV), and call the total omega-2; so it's 3.83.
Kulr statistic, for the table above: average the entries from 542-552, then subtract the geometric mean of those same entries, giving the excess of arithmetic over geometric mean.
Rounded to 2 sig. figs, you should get 0.0057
